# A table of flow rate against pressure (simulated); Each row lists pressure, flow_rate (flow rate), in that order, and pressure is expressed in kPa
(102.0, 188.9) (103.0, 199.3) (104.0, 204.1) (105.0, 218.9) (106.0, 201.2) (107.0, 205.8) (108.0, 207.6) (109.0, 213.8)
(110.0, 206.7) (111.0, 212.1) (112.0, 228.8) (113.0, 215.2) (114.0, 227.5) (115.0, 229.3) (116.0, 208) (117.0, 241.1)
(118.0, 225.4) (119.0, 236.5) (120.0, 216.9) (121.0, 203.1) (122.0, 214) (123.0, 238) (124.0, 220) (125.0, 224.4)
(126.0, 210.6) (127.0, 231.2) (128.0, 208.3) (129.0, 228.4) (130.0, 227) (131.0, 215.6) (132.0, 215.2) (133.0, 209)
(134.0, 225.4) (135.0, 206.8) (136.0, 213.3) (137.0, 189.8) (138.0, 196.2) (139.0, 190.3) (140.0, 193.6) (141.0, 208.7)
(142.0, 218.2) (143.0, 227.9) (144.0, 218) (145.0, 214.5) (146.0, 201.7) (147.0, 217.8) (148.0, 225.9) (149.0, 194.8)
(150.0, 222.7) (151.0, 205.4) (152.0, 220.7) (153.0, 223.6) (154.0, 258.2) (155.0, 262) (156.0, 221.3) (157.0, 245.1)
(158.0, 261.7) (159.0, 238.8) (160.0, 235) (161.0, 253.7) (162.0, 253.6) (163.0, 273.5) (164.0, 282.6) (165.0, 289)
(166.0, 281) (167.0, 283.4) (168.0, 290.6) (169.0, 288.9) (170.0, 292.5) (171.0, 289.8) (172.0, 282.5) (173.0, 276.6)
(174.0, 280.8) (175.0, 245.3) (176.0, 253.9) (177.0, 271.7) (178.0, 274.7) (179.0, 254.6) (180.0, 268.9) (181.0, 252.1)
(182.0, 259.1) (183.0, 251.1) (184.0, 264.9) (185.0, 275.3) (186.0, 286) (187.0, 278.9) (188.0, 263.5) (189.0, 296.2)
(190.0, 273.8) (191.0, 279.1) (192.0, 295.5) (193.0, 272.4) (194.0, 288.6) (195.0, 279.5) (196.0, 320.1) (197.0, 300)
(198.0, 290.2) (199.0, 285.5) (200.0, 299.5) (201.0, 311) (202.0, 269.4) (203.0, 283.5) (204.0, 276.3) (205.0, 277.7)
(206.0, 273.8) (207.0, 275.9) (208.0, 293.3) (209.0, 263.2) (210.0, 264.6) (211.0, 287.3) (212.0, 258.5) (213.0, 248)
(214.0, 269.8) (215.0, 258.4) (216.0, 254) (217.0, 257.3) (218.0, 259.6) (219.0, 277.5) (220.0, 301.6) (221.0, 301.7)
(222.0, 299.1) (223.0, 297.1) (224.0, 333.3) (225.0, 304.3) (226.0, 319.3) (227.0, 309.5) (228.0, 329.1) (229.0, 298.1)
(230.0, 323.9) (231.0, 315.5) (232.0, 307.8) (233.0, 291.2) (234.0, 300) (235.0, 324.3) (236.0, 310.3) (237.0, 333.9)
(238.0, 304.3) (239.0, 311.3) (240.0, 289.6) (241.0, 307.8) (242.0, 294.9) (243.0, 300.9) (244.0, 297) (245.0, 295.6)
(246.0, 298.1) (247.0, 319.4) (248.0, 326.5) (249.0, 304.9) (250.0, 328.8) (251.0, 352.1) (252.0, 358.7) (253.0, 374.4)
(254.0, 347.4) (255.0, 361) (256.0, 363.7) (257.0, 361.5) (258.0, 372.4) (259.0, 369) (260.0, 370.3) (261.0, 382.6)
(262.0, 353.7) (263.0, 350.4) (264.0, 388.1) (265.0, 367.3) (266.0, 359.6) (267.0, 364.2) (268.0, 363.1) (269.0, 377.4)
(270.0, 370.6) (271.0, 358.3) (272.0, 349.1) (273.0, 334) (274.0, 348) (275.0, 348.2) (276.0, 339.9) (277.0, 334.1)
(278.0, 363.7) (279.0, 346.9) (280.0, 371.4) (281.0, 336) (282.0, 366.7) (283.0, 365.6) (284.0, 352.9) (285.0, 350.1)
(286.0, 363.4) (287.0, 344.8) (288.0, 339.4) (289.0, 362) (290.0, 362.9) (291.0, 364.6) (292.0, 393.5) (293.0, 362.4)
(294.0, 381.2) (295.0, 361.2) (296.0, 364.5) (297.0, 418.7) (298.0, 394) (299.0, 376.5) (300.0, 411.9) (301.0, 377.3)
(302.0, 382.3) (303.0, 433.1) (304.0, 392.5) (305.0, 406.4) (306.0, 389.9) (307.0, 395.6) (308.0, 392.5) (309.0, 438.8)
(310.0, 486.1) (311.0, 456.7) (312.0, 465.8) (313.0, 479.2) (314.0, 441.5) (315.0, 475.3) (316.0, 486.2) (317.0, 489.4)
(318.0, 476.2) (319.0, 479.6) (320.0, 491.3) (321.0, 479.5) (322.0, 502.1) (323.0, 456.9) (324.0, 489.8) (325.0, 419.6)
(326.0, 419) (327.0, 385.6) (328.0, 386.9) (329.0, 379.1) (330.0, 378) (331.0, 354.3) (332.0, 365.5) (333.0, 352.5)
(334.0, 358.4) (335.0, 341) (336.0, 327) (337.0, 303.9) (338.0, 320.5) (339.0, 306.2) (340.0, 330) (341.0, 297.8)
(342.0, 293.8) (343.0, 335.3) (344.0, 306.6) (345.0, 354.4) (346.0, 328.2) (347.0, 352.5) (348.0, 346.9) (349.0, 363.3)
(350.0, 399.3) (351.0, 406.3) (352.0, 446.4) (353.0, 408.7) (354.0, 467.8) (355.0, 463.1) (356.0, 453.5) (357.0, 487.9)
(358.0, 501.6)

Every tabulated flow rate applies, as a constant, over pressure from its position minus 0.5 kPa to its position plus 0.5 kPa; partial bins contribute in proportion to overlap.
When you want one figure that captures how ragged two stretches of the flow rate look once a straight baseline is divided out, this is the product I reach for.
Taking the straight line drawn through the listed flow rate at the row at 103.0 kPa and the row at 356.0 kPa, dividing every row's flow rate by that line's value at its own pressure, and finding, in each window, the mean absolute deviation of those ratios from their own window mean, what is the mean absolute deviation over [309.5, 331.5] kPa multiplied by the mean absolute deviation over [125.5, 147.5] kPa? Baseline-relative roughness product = 0.0051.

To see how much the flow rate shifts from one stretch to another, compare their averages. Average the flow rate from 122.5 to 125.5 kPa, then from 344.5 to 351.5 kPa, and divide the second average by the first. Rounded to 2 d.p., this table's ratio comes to 1.60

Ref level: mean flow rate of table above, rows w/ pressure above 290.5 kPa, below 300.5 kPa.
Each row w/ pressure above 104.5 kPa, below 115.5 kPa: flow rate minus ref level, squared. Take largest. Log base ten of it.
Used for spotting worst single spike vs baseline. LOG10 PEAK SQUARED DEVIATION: 4.5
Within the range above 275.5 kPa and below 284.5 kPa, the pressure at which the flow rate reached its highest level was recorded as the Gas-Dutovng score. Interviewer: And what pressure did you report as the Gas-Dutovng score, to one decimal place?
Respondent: 280.0 kPa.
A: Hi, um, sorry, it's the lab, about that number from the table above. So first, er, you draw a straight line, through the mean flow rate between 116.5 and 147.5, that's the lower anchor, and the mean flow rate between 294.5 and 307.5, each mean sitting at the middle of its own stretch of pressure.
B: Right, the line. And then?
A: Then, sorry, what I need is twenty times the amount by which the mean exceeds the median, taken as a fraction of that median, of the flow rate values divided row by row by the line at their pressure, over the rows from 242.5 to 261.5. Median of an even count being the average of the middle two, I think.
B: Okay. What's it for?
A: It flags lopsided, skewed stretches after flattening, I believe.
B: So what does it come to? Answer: -0.7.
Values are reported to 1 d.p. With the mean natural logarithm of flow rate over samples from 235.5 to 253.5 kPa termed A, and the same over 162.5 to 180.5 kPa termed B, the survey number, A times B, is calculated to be 32.4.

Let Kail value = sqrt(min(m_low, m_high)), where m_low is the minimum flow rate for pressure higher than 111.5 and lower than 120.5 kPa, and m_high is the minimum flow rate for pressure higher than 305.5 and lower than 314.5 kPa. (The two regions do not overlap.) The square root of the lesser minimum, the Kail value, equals 14.4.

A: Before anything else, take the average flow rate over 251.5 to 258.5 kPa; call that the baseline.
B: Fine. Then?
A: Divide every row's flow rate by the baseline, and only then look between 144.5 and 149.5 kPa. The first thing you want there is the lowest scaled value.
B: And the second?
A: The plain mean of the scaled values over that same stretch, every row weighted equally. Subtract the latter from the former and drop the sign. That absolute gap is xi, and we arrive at 0.044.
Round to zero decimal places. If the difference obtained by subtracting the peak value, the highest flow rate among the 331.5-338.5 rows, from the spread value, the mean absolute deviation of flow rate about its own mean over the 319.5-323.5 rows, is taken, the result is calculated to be -351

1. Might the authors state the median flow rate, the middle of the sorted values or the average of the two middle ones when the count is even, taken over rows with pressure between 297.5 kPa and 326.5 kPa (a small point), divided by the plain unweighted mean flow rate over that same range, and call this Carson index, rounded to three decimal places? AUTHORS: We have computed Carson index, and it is 1.001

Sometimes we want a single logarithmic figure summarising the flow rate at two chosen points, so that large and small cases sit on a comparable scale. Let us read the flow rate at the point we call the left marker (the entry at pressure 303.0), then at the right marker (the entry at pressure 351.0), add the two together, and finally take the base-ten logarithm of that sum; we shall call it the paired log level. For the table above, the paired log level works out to 2.92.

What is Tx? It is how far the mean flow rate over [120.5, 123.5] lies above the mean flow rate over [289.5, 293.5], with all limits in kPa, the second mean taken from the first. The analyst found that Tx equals -152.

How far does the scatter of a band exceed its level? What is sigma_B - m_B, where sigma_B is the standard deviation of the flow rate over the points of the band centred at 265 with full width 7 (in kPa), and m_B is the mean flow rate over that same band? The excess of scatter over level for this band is -352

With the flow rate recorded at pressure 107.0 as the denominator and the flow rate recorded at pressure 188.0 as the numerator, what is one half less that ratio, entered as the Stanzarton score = -0.78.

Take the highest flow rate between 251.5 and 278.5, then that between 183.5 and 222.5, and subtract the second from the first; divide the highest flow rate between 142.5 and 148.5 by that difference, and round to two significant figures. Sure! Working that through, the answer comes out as 3.4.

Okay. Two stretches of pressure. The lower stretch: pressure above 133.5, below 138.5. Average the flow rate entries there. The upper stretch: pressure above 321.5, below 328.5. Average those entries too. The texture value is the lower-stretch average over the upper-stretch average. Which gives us 0.47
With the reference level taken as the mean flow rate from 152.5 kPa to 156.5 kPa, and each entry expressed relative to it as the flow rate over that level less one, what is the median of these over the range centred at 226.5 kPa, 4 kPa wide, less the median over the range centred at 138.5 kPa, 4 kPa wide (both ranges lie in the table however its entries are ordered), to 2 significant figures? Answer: 0.51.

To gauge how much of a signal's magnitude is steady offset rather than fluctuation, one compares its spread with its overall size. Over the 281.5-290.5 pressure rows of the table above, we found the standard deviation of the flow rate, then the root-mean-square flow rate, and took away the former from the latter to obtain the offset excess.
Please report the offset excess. 347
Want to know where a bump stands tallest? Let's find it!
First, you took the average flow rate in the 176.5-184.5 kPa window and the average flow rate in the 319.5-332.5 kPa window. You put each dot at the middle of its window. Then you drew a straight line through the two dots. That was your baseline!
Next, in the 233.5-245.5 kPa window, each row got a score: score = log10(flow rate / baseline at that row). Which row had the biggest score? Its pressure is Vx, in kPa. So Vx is 237.0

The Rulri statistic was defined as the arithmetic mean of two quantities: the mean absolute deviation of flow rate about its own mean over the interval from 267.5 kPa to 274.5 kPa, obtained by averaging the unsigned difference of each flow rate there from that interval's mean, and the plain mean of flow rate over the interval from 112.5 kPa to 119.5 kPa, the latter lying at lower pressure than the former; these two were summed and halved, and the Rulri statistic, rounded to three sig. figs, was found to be 119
